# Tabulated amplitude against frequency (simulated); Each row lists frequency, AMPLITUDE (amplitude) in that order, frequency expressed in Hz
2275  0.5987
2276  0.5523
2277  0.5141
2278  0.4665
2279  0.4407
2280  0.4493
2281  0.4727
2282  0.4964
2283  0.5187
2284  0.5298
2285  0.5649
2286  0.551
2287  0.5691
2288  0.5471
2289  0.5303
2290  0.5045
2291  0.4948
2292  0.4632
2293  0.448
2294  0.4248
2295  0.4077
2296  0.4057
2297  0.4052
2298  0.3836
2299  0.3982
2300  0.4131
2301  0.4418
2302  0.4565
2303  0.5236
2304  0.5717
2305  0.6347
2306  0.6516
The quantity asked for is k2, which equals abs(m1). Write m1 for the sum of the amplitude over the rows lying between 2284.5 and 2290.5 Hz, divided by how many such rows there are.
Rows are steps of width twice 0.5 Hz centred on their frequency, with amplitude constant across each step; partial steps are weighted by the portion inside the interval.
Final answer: 0.544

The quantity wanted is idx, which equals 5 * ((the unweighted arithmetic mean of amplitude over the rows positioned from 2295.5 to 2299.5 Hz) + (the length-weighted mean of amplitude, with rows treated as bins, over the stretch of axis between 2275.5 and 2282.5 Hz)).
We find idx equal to 4.4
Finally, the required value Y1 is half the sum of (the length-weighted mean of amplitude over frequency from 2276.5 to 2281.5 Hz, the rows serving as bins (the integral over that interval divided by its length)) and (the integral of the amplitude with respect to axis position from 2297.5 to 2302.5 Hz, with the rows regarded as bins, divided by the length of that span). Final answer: 0.44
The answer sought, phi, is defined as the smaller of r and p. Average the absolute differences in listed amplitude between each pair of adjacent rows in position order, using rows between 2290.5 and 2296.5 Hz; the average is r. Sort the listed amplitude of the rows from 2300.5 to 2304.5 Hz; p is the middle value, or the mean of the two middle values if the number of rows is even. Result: 0.018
